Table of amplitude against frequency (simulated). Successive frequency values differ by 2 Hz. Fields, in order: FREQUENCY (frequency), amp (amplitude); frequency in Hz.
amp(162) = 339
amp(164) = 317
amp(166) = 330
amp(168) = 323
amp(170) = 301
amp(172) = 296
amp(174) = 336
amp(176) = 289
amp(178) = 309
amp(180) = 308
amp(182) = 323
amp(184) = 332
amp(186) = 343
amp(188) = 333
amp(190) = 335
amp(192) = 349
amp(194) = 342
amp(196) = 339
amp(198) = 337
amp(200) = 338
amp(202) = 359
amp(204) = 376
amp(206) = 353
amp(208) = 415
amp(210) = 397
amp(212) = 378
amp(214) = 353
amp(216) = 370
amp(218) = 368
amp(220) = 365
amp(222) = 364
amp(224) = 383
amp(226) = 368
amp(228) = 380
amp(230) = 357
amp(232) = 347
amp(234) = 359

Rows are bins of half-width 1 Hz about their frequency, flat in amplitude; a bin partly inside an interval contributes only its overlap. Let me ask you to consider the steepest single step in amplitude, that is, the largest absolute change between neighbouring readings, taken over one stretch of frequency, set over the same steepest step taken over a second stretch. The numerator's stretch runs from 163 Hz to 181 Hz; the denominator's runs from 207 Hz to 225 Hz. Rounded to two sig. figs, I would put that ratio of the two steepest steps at 1.9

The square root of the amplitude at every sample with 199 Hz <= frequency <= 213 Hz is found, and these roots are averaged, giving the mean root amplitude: 19.3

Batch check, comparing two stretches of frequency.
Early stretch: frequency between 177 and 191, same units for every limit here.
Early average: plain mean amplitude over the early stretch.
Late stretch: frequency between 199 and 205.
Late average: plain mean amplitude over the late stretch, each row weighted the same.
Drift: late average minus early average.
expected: 32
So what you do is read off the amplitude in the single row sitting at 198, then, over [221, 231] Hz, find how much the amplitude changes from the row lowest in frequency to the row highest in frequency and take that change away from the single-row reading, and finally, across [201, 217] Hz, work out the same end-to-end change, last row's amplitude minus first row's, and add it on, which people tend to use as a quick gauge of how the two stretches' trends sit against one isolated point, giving 355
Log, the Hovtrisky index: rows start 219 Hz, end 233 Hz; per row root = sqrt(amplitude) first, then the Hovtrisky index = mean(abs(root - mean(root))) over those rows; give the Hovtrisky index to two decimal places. 0.24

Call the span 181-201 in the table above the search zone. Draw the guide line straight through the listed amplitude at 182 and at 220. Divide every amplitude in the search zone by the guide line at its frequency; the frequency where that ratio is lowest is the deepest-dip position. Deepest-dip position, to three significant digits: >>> 200 Hz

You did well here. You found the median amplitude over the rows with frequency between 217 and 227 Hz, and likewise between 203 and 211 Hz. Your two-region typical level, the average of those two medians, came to 377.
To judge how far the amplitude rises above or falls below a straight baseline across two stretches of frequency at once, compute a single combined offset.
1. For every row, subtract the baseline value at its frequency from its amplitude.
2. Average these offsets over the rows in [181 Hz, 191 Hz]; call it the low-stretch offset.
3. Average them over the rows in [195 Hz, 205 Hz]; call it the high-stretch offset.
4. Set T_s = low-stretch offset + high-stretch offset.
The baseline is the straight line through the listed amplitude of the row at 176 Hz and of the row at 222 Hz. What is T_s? 50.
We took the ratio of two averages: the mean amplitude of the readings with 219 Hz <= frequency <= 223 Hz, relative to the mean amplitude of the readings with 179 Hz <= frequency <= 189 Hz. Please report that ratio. 1.112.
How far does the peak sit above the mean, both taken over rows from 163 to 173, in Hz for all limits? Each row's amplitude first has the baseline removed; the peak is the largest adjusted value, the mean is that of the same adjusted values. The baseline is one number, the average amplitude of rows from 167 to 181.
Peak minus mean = 17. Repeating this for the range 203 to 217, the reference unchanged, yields 38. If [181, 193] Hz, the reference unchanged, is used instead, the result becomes 13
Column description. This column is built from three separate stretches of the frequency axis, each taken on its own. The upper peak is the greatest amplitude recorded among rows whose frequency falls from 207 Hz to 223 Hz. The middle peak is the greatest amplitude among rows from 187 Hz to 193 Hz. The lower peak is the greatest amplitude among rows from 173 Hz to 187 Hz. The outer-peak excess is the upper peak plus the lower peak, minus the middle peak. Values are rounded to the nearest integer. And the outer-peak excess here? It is 409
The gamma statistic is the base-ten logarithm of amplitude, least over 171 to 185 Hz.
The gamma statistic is 2.46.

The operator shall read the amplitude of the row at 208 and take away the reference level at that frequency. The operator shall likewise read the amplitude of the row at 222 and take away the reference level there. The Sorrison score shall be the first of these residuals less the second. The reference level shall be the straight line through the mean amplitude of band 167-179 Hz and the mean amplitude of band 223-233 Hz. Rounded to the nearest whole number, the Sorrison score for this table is 66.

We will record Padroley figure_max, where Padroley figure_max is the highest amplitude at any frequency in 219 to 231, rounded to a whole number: 383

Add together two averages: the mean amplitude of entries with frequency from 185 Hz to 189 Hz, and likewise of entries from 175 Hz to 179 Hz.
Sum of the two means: 637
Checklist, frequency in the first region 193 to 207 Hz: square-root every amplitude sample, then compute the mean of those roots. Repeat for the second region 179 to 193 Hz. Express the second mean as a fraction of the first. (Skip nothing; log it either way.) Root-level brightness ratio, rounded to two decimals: 0.97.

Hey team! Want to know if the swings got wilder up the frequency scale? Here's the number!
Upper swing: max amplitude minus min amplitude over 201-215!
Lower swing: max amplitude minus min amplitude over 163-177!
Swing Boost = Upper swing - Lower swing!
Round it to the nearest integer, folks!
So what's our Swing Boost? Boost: 15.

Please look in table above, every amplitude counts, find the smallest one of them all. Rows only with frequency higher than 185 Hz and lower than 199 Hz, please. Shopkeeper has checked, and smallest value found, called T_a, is 333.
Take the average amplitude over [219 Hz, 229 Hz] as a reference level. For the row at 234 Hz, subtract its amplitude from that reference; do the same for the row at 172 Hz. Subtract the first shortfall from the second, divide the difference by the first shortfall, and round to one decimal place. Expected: 4.8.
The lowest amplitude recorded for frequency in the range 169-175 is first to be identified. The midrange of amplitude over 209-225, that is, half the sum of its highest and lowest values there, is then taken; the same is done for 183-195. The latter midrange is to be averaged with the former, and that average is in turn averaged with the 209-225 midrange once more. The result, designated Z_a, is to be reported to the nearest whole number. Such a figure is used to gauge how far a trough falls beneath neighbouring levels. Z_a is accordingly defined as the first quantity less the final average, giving -70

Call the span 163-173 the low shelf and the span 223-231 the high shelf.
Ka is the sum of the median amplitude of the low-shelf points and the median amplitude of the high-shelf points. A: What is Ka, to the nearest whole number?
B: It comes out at 691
